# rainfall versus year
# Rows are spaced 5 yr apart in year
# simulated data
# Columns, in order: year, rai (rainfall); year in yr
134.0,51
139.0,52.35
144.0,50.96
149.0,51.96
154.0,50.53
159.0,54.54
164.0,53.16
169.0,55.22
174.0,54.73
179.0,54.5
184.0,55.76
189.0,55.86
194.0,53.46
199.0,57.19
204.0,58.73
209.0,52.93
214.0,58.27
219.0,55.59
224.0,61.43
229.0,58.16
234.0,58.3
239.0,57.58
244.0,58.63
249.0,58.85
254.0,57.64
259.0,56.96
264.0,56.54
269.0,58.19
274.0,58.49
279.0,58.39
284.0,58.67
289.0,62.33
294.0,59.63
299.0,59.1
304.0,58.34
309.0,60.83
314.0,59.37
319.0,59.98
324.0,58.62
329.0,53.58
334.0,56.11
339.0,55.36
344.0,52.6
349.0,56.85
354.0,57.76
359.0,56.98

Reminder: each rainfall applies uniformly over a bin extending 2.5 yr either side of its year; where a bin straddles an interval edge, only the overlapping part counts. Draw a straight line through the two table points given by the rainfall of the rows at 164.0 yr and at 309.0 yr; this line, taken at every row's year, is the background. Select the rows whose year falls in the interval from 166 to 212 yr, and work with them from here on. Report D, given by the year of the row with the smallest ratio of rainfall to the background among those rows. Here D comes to 209.0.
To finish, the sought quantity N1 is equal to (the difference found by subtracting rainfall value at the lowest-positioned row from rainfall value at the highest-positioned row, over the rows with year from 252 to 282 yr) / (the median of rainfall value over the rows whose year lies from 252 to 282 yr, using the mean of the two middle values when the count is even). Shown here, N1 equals 0.013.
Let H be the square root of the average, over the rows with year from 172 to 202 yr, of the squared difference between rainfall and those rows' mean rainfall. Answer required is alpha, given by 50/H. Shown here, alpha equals 42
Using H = 1.2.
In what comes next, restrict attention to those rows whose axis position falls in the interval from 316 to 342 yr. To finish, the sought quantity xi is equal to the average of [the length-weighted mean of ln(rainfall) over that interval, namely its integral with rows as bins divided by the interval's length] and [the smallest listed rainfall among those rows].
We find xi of 28.8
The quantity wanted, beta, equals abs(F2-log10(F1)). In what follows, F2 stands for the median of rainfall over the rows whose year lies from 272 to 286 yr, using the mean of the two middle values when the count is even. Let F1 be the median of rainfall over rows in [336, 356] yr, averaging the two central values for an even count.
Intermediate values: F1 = 56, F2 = 58.5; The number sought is 57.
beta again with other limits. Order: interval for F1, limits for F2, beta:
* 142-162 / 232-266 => 56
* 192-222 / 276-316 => 57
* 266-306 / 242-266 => 56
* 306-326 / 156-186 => 53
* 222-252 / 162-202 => 53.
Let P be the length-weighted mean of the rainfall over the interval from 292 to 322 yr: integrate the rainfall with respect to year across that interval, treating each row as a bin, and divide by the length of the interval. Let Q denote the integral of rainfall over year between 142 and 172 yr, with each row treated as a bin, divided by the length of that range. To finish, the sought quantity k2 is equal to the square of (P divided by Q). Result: 1.27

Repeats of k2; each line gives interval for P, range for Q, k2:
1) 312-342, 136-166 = 1.19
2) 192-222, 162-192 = 1.05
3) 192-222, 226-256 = 0.93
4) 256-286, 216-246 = 0.99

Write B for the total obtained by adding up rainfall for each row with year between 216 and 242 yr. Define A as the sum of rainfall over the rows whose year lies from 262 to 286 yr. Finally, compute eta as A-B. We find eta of -1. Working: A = 290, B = 291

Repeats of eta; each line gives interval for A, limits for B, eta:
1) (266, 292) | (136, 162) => 36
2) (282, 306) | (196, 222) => 15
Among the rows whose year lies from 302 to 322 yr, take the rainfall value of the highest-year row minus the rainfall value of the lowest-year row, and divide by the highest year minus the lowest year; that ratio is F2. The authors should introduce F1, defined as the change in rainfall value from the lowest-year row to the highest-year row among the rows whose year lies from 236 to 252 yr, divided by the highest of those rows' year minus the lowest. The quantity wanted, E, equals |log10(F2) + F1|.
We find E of 0.83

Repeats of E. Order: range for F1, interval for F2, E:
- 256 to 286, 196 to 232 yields 1.42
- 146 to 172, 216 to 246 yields 0.75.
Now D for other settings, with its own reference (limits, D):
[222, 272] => 264.0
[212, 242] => 219.0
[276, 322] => 304.0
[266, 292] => 279.0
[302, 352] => 344.0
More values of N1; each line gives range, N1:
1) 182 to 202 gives 0.026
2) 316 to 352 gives -0.056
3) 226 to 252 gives 0.012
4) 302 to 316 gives 0.017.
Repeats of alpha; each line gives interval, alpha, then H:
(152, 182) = 32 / 1.6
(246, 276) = 61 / 0.8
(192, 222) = 22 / 2.2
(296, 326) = 60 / 0.8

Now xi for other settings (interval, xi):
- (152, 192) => 27.3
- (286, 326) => 31.2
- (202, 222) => 28.5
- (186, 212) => 28.5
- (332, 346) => 28.3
